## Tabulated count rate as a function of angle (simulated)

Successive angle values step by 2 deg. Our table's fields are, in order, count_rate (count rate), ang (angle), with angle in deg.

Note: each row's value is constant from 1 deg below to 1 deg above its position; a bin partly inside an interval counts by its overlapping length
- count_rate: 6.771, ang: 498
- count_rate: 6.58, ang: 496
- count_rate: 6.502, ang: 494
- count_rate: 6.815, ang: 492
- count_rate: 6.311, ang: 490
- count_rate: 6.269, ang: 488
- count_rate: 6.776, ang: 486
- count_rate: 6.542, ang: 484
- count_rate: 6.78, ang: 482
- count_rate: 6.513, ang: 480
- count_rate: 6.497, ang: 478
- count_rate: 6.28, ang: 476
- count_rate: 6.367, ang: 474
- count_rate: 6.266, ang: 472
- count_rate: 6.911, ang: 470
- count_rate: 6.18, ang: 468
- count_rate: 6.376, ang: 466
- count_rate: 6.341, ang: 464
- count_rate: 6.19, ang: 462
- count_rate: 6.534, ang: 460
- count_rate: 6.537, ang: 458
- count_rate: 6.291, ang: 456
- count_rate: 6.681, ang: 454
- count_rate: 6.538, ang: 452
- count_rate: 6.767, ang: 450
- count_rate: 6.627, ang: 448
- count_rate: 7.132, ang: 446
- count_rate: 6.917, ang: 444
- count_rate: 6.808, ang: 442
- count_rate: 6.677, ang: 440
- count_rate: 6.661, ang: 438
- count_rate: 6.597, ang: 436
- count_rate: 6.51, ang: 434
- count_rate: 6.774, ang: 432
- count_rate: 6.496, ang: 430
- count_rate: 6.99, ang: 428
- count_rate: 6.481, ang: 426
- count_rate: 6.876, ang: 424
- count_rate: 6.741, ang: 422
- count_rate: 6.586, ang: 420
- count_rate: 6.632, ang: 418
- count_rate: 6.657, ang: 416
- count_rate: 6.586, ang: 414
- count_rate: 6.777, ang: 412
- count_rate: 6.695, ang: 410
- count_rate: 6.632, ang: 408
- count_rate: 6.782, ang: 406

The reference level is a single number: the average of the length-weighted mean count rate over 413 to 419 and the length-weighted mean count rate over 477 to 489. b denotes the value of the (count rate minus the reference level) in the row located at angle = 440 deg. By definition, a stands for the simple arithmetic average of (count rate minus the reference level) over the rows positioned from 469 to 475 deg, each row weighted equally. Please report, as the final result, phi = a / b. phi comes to -1.0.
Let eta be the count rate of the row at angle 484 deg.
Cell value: 6.542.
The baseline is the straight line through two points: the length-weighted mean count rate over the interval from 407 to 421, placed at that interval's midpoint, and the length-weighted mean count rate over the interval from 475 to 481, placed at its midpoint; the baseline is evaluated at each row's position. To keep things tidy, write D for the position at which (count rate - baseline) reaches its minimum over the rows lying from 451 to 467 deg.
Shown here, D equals 462 deg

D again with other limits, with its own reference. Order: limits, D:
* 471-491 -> 472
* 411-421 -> 414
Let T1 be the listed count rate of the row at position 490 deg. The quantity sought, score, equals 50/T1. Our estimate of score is 7.923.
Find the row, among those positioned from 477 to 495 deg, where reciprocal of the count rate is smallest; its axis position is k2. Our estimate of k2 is 492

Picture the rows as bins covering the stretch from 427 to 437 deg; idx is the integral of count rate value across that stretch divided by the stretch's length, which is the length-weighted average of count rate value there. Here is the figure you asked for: 6.67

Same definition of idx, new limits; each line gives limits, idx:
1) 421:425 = 6.81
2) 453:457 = 6.49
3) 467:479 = 6.42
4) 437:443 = 6.72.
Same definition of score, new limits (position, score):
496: 7.599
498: 7.384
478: 7.696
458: 7.649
